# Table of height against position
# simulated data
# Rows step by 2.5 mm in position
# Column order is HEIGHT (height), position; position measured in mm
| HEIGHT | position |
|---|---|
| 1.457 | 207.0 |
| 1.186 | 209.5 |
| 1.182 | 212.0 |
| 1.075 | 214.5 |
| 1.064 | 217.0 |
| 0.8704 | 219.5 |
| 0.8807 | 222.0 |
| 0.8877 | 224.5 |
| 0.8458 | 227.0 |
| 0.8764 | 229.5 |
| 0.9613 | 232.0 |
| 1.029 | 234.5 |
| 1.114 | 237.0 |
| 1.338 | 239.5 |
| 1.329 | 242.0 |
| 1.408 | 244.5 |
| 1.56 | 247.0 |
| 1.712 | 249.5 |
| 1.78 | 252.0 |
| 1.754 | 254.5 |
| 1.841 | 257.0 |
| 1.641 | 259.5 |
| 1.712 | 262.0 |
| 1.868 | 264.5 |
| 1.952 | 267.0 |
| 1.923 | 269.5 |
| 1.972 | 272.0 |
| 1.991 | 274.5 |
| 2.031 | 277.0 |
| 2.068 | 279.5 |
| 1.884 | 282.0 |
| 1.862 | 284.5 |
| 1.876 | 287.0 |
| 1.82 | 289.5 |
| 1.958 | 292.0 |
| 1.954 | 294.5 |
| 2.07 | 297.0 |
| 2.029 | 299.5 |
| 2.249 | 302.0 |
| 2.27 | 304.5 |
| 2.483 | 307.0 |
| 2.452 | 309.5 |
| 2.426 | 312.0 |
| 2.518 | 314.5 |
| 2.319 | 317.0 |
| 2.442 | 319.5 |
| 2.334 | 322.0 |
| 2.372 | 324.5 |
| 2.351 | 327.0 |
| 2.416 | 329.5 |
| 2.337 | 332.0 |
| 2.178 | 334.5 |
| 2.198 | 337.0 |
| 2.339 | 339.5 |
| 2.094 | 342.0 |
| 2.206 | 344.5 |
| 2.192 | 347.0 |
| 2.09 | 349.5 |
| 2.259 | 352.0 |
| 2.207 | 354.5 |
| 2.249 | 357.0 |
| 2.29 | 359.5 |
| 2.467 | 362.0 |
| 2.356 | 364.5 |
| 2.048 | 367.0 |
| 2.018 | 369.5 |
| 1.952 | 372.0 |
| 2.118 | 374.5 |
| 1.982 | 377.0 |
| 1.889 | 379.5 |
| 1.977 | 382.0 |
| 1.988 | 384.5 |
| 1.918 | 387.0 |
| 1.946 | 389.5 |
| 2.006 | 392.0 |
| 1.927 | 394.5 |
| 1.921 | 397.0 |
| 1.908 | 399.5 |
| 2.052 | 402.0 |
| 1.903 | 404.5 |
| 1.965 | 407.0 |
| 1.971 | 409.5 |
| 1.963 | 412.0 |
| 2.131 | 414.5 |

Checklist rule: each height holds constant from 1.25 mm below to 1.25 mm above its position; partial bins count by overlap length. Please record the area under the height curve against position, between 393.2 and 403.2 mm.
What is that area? 19.5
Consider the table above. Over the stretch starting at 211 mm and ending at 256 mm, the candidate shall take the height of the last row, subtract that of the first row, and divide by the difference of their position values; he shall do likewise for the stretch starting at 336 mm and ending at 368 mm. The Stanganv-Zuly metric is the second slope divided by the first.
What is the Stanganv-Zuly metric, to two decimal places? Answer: -0.37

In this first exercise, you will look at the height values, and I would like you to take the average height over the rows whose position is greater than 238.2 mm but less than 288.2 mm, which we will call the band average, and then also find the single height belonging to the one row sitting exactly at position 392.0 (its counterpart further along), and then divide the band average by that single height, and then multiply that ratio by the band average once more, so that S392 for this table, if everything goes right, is 1.6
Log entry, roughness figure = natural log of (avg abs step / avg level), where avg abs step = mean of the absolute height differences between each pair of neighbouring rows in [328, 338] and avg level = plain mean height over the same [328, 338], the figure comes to -3.3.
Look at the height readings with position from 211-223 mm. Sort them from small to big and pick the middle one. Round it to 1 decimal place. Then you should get 1.1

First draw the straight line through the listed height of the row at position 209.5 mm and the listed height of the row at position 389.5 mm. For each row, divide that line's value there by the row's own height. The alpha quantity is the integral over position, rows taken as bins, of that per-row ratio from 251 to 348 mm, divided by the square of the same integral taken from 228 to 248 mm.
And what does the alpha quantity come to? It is 0.14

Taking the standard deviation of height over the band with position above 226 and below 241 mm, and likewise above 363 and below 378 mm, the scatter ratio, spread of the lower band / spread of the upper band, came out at 1.2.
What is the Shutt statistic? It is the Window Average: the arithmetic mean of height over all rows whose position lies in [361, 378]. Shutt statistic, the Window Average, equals 2.13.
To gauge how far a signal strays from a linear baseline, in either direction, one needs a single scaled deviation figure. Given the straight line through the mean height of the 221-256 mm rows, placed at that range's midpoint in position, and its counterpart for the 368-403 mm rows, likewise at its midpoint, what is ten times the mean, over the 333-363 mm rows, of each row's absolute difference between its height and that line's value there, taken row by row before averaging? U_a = 4.4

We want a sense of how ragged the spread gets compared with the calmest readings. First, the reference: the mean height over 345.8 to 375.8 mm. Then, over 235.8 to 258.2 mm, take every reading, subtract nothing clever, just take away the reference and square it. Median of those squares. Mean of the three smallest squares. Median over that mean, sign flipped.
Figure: -2.5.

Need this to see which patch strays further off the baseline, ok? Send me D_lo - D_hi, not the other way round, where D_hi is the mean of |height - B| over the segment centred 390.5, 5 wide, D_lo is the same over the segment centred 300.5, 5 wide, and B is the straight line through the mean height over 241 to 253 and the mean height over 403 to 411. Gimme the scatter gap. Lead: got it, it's 0.38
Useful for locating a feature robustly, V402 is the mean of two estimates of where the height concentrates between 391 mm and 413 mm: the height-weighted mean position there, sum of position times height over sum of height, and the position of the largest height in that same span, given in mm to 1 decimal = 402.0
